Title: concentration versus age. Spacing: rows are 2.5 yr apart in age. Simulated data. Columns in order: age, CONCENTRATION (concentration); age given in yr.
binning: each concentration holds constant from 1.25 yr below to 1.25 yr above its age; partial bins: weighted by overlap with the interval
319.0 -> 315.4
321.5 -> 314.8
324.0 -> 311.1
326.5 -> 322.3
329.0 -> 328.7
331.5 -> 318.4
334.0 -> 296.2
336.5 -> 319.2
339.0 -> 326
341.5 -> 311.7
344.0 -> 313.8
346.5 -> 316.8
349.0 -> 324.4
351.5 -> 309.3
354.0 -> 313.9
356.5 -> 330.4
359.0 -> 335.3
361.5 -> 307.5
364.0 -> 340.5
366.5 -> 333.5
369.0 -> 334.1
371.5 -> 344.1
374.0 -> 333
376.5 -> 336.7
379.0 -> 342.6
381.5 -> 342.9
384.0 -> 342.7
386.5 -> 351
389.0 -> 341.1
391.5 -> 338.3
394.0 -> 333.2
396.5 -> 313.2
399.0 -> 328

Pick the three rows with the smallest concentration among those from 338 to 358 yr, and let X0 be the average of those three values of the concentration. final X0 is 312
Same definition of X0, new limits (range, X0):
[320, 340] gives 307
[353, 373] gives 317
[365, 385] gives 334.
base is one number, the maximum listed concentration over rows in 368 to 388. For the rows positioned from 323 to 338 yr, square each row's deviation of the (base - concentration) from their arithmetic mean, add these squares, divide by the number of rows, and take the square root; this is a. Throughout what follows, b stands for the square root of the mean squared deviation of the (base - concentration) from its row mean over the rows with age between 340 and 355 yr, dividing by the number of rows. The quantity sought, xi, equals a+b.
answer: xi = 15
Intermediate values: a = 10.3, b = 4.8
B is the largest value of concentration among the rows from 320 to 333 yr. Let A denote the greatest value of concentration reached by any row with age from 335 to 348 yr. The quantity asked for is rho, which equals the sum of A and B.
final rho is 655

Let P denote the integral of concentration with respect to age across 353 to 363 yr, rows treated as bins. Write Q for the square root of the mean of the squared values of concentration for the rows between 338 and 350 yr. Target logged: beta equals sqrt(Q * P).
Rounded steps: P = 3224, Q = 319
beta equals 1014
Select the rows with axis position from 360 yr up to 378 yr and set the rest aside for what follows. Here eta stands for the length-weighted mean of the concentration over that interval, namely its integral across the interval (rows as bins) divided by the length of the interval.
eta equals 333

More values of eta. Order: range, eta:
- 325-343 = 317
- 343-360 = 320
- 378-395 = 342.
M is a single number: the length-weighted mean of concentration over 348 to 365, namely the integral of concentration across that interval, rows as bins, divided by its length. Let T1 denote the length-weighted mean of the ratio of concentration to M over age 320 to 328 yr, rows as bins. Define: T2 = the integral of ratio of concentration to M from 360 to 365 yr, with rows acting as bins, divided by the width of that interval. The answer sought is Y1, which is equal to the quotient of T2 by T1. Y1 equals 1.02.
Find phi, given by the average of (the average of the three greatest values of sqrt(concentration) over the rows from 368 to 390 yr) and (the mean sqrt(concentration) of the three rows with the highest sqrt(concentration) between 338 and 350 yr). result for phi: 18.3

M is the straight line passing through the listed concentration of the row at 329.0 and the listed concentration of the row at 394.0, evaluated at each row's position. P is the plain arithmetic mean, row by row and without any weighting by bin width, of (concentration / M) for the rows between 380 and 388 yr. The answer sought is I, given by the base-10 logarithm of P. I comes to 0.017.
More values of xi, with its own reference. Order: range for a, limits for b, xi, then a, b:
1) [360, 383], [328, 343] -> 21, 10.5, 10.7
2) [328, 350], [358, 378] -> 19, 9.1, 10.3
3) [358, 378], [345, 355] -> 16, 10.3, 5.5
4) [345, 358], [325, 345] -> 17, 7.5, 9.5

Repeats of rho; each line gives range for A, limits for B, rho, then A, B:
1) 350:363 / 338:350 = 661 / 335.3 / 326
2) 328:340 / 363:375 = 673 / 328.7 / 344.1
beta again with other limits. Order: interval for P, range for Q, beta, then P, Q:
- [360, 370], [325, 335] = 1021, 3289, 317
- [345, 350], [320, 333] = 715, 1600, 319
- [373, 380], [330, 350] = 864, 2362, 316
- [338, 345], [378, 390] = 874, 2219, 344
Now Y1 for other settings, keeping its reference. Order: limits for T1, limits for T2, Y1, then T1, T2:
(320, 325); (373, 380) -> 1.08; 0.97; 1.05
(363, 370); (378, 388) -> 1.03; 1.04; 1.07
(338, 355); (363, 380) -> 1.07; 0.98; 1.05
